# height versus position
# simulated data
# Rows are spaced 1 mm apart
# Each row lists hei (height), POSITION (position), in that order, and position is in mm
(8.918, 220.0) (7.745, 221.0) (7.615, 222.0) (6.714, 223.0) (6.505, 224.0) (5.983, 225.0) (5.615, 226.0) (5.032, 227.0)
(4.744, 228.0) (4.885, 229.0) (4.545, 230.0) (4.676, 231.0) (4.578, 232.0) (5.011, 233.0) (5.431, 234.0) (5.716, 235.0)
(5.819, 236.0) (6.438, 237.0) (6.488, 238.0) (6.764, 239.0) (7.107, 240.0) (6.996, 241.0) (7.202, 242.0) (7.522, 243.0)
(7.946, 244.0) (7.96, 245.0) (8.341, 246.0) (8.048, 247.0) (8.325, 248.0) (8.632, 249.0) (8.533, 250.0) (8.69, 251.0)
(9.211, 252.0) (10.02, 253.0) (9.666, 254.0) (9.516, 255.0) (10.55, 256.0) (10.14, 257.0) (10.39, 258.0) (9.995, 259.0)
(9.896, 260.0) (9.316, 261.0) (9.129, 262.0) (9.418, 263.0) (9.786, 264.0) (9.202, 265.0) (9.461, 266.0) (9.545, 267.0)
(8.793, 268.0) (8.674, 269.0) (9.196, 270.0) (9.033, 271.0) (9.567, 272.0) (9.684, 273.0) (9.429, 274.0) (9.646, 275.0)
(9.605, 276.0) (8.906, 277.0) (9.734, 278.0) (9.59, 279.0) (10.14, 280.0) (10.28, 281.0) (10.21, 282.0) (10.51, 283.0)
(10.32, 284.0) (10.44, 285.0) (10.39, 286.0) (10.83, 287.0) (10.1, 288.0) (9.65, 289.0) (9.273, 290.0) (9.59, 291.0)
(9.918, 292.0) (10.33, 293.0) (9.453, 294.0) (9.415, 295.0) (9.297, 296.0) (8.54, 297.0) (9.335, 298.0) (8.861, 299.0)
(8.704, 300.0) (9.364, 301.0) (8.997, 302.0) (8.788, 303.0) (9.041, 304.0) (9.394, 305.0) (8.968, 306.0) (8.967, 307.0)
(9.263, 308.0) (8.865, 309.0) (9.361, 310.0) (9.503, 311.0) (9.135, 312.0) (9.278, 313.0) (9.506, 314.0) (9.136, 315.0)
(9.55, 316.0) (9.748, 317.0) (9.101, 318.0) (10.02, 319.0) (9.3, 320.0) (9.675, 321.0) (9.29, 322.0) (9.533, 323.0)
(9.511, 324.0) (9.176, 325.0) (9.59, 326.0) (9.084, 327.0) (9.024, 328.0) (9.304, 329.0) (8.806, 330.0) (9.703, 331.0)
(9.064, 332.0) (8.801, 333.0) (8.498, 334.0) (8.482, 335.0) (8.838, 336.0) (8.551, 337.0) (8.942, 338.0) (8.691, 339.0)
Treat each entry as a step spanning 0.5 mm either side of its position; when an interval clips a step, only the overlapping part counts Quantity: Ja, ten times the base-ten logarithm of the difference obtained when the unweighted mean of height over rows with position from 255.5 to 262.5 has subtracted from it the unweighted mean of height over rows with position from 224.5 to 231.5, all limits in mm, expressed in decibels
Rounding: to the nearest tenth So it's 6.9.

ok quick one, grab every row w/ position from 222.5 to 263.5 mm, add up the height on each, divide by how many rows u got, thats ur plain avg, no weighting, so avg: 7.5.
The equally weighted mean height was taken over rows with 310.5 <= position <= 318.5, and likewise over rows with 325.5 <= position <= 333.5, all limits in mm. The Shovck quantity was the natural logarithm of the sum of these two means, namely 2.92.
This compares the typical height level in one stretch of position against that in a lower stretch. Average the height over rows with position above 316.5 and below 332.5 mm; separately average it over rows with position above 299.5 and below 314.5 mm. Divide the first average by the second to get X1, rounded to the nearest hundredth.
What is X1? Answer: 1.02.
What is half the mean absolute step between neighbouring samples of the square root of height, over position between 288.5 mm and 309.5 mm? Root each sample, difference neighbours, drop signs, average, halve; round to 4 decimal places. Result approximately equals 0.0313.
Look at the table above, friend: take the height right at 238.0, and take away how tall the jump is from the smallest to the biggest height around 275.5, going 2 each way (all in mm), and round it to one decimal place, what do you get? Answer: 5.7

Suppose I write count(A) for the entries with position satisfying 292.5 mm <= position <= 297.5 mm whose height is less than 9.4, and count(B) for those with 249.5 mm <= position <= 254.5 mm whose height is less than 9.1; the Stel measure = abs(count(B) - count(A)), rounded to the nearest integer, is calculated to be 0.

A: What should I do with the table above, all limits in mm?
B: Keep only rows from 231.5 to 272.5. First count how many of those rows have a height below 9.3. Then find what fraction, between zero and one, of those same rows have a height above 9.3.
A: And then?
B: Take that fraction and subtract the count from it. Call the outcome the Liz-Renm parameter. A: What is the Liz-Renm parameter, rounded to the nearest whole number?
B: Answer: -27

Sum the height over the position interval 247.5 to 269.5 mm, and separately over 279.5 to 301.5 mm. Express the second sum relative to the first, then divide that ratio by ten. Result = 0.104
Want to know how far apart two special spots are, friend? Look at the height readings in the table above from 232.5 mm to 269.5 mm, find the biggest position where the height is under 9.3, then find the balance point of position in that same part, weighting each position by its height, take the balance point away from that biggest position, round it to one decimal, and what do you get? 16.4 mm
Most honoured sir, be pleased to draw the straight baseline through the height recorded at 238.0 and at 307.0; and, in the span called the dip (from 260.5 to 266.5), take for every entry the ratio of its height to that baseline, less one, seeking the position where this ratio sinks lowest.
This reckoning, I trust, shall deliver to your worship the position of 265.0 mm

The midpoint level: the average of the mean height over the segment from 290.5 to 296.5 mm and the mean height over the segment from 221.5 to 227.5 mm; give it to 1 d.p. 8.0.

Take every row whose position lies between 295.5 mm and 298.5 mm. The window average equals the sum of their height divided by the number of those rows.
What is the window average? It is 9.1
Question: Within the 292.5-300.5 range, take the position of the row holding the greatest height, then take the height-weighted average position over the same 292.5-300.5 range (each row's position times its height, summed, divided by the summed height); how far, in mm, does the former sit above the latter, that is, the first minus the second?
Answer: -3.4 mm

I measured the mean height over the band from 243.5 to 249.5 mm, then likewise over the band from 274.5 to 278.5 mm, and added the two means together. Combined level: 17.7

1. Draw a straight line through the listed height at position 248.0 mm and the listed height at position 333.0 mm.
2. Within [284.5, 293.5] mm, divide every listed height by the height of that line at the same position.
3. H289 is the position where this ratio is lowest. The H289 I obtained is 290.0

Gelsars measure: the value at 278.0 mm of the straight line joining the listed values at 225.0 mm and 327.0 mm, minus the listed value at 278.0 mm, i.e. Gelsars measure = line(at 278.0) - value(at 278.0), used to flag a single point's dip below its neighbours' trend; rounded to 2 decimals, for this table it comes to -2.14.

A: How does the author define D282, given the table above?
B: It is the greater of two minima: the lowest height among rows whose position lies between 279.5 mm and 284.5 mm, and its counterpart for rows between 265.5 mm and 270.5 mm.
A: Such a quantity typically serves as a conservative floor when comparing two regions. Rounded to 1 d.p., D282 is 10.1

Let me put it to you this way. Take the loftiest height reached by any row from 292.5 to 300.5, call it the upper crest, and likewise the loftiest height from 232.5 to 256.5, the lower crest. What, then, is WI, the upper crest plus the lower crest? 20.9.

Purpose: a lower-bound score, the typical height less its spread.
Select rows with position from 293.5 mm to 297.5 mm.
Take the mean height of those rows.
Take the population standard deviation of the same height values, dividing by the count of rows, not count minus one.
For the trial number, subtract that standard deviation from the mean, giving 8.8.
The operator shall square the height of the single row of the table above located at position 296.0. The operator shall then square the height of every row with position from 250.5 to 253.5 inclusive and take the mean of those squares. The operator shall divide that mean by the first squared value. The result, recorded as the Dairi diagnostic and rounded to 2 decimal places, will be 1.01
